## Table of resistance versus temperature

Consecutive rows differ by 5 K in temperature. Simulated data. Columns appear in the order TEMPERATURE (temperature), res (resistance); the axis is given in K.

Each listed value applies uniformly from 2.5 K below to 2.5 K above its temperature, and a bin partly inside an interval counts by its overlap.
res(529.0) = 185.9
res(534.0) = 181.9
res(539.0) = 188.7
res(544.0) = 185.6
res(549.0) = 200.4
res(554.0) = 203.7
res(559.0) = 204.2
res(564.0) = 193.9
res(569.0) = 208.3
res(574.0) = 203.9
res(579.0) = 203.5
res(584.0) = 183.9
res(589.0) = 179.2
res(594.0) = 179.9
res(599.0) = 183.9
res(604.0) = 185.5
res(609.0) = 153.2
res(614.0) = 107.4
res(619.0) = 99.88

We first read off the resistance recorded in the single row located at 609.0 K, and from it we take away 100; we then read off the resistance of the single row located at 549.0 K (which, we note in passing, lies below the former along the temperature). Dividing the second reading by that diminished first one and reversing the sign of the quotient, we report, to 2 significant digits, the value -3.8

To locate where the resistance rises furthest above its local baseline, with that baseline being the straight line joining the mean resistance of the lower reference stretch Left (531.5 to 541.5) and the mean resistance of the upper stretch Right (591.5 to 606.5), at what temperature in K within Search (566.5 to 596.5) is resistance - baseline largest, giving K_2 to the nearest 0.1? 569.0 K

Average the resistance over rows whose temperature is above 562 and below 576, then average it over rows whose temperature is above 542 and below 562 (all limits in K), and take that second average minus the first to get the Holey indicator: -4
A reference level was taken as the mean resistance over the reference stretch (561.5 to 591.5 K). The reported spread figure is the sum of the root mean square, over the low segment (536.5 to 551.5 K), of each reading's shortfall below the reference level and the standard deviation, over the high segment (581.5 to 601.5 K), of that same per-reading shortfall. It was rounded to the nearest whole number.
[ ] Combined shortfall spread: 10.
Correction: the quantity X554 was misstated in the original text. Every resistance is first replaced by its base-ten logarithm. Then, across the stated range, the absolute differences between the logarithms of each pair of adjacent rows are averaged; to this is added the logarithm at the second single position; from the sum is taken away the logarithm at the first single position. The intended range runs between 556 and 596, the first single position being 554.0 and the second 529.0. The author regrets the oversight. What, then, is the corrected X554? -0.022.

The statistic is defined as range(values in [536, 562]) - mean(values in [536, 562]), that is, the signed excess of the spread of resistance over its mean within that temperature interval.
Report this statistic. -178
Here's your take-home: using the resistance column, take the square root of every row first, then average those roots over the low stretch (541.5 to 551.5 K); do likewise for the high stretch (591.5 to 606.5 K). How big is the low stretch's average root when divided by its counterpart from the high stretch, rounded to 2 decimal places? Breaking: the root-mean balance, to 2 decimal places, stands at 1.03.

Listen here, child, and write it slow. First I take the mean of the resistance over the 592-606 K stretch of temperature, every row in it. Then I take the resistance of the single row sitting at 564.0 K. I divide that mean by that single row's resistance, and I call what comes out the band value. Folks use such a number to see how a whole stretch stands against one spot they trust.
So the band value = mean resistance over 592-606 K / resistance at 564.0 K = 0.94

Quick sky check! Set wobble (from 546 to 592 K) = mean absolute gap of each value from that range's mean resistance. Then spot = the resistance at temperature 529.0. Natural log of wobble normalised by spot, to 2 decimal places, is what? -3.13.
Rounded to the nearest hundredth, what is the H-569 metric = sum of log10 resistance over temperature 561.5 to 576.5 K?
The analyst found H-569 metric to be 6.92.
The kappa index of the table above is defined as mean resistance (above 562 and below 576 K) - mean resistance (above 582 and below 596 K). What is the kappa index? 21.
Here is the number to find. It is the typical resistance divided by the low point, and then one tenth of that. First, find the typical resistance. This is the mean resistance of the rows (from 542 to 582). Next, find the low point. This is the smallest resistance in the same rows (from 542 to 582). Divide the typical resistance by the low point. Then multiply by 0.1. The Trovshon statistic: 0.108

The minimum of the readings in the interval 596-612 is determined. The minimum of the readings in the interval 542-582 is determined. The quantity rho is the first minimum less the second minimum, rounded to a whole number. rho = -32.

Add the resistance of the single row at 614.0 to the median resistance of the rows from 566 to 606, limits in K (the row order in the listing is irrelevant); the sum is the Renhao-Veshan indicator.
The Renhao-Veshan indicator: 292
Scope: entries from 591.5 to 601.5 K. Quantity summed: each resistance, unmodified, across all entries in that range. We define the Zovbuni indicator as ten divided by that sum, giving 0.0275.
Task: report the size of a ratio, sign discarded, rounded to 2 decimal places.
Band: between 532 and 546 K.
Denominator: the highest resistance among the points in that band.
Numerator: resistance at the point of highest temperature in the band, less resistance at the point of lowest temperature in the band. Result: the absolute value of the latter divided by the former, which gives 0.02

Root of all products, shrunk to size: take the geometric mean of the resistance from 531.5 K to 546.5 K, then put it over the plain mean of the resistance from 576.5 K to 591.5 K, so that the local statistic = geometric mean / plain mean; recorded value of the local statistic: 0.98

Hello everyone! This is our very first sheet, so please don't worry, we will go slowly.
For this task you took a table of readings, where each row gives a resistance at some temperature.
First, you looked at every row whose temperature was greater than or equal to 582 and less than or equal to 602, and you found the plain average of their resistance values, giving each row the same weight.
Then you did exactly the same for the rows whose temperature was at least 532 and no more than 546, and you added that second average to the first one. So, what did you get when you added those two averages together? 367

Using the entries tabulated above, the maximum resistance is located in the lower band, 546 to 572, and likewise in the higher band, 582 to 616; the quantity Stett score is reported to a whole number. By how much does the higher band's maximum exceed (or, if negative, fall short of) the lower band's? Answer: -23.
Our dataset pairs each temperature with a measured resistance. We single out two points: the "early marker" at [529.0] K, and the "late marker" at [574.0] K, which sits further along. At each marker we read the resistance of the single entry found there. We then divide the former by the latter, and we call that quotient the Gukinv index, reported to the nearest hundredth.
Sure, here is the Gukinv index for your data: 0.91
